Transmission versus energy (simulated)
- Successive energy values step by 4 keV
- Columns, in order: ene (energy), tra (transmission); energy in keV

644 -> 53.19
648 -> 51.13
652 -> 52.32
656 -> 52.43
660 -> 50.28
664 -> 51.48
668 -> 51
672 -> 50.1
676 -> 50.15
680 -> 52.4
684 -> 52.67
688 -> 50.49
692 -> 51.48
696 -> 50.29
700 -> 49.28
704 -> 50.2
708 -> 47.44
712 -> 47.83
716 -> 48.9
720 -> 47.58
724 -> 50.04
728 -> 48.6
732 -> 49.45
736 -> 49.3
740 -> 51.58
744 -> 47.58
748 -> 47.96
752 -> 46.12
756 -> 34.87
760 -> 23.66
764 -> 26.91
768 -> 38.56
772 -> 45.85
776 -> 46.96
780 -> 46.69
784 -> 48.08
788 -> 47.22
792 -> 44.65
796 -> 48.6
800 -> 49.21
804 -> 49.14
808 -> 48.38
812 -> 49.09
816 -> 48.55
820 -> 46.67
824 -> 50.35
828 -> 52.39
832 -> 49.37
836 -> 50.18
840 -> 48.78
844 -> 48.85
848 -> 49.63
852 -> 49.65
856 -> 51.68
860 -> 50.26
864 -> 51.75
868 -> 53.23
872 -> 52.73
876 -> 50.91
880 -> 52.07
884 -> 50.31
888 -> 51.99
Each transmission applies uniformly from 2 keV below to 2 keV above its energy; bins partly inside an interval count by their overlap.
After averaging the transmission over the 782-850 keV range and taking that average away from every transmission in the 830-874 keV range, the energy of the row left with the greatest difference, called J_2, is 868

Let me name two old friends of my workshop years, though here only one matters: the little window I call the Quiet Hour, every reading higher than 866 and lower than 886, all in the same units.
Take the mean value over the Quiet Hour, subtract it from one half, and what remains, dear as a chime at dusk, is -51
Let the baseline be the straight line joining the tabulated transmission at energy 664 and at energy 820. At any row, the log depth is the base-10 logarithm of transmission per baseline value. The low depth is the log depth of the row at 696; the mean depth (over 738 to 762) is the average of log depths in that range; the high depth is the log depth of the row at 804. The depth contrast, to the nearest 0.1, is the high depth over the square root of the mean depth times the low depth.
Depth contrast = 1.5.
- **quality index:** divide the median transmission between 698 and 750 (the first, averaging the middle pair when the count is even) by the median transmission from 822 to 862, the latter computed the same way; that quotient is 0.98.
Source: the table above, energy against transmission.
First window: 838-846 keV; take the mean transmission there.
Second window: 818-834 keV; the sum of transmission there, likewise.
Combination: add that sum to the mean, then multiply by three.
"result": 743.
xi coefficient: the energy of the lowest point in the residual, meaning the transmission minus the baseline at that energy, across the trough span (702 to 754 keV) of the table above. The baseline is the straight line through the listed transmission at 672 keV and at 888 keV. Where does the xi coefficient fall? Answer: 752 keV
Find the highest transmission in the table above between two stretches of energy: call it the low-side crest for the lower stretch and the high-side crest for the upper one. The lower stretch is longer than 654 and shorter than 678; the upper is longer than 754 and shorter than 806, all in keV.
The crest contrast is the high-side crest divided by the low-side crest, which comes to 0.94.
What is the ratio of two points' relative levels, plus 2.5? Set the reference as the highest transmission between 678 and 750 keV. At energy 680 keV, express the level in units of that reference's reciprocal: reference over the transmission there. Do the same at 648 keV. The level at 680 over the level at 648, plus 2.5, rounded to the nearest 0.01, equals 3.48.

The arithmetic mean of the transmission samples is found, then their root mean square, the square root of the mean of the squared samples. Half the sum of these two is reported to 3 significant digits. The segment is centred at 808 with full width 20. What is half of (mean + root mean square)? 48.9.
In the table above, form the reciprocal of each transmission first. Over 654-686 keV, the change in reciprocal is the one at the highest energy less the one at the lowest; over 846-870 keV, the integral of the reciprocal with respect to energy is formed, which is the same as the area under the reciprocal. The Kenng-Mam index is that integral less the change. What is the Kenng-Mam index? 0.5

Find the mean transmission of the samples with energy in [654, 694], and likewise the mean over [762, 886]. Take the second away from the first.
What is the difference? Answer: 3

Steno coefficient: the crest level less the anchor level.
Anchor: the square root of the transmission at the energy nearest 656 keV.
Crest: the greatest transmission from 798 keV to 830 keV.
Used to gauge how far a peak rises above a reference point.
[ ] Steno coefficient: 45.1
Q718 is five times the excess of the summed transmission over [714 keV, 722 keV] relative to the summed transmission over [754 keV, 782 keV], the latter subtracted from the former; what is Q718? -835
